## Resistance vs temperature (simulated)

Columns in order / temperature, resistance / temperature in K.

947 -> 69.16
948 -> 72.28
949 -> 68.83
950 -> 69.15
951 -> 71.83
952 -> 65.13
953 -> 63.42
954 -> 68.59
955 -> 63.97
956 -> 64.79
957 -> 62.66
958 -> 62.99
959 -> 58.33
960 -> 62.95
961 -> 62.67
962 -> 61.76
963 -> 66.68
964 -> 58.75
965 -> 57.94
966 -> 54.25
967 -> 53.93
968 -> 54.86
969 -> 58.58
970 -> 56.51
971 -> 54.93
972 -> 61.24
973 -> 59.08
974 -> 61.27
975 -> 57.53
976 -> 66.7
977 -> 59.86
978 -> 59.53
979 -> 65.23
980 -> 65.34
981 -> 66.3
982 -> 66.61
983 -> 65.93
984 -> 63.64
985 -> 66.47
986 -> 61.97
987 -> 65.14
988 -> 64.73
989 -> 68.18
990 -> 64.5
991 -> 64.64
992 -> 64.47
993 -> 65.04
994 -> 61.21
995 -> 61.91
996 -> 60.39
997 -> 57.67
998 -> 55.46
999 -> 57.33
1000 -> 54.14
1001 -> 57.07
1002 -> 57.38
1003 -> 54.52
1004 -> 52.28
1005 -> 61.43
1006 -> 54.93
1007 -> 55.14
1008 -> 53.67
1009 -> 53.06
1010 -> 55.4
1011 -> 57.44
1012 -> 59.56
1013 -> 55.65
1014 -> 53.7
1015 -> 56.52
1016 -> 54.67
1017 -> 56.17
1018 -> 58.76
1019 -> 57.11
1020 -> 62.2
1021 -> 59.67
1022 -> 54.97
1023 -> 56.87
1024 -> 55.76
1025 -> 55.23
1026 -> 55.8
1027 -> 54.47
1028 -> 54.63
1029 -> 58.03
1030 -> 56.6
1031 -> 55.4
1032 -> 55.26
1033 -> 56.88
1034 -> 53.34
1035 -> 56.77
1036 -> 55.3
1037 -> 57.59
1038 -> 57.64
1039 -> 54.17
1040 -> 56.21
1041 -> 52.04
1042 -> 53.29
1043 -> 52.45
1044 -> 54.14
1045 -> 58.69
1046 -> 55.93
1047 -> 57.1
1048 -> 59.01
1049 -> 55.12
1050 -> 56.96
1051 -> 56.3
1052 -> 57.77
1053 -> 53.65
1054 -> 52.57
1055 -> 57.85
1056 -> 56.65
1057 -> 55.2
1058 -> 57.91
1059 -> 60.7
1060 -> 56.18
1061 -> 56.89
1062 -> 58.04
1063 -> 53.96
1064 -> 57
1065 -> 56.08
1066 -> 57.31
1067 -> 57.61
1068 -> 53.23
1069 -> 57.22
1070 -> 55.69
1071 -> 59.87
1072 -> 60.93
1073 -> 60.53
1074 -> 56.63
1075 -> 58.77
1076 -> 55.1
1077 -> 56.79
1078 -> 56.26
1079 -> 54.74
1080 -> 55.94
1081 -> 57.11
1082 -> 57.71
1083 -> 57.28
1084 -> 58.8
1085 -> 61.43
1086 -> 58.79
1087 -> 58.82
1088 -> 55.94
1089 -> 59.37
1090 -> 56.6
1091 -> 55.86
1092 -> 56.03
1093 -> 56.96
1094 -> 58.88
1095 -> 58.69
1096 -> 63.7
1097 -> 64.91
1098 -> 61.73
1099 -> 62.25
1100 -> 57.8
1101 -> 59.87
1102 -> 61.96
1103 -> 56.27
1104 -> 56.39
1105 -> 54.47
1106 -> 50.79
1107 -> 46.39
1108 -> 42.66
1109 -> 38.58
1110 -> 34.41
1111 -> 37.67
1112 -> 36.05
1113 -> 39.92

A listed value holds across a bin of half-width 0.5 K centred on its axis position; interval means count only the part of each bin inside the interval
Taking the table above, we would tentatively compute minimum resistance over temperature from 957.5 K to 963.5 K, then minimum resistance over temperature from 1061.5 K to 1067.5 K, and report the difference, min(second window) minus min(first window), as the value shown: -4.4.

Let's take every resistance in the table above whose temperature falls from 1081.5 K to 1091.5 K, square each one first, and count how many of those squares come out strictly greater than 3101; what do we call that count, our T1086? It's 10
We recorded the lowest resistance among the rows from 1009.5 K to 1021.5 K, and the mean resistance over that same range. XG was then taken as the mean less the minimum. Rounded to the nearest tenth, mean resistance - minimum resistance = 3.5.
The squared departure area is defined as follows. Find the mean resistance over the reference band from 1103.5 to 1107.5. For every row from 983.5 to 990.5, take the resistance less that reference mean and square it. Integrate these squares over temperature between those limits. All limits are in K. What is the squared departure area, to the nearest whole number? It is 1195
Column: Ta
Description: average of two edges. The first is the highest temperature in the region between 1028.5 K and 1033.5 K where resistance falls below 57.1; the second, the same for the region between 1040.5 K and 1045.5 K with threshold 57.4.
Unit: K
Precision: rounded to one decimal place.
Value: 1038.5 K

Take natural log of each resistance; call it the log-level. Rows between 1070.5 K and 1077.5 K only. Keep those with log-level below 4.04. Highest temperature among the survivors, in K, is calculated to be 1077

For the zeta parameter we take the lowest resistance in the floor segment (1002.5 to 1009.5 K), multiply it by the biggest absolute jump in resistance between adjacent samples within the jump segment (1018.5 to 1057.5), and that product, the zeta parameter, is 276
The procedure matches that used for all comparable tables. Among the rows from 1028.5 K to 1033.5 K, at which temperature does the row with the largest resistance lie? 1029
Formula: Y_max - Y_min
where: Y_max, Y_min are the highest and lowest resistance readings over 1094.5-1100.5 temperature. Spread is 7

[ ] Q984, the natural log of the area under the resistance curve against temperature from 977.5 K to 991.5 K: 6.81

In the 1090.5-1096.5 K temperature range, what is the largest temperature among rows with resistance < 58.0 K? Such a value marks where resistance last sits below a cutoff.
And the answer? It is 1093 K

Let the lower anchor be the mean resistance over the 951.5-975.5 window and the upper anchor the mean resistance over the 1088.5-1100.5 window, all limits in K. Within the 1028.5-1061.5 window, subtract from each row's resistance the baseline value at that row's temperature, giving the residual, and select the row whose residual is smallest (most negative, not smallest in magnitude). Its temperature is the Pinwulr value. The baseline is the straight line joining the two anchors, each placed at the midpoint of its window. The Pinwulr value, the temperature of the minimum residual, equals 1041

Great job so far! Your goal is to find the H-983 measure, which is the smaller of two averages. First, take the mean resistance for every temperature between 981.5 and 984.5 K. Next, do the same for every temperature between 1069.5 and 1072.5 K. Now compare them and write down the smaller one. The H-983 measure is 58.8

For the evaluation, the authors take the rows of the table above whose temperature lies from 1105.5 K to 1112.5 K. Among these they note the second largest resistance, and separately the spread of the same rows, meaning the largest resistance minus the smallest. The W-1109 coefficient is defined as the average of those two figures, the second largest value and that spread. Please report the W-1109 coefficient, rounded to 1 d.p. 31.4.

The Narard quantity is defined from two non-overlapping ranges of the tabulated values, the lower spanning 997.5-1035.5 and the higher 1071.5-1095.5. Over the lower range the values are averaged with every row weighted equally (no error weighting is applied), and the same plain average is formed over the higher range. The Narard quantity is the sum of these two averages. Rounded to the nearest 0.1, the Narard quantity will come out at 113.8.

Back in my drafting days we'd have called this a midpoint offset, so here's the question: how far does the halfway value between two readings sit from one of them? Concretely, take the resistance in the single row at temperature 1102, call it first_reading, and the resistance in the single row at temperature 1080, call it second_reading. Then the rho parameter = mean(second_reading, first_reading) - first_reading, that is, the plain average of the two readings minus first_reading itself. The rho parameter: -3.0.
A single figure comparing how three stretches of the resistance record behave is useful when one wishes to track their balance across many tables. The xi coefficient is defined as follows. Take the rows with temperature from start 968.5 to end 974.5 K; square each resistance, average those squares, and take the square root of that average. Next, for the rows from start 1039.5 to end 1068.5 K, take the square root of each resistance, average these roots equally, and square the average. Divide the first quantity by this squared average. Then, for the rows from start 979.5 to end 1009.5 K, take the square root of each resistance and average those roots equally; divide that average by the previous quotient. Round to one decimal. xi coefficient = 7.4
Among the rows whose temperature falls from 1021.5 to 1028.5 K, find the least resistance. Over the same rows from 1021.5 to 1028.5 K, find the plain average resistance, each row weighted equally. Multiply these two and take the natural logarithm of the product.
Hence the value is 8.01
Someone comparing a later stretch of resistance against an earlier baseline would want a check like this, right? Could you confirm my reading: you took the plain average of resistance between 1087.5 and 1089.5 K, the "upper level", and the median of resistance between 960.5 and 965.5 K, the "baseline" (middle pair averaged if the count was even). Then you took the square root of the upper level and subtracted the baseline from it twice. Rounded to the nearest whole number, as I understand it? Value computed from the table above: -116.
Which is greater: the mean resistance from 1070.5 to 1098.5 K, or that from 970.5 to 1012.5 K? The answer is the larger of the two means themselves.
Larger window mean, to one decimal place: 60.4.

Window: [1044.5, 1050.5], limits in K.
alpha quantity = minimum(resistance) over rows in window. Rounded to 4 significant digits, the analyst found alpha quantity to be 55.12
